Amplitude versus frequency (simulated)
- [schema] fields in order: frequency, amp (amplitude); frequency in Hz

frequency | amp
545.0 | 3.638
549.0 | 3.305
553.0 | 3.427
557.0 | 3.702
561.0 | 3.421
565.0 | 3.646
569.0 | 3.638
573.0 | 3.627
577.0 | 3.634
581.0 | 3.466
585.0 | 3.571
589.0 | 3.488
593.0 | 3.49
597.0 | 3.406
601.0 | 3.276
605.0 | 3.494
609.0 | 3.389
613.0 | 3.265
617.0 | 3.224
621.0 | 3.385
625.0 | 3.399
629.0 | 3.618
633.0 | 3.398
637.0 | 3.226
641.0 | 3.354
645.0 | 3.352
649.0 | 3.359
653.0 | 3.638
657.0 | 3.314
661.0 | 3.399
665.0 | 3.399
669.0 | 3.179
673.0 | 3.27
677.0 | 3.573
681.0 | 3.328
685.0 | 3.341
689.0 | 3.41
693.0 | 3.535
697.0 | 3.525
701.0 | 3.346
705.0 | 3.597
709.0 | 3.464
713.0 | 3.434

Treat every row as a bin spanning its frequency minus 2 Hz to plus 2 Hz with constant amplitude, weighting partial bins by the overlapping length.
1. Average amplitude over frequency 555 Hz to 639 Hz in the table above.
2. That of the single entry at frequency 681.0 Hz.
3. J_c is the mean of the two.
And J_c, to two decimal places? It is 3.40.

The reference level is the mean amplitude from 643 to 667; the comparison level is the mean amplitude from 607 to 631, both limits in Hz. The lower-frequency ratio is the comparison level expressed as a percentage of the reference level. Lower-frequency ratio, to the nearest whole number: 99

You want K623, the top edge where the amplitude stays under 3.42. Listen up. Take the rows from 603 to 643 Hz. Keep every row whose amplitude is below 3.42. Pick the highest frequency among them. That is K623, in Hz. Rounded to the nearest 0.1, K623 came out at 641.0 Hz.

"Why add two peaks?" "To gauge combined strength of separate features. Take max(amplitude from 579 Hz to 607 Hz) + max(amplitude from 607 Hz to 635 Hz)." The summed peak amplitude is 7.19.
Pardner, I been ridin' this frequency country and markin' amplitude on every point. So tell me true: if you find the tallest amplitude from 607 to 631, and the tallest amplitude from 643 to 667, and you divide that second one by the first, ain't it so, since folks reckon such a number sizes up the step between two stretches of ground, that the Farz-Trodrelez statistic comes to 1.01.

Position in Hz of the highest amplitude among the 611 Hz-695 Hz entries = 653.0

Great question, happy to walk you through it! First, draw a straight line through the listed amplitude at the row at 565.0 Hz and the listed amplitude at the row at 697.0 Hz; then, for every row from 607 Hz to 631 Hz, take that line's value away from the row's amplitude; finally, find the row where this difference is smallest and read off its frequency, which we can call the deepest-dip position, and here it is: 617.0 Hz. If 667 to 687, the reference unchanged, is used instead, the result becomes 669.0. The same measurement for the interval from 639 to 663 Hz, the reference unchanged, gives 657.0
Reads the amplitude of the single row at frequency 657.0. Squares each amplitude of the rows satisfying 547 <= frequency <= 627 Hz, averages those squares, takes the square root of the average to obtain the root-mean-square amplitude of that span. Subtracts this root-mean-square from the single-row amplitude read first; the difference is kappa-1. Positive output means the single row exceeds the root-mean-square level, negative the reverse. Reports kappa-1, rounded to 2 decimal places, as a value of -0.15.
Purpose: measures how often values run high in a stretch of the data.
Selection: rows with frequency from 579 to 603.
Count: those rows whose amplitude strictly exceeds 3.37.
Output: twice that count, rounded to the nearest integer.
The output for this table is 10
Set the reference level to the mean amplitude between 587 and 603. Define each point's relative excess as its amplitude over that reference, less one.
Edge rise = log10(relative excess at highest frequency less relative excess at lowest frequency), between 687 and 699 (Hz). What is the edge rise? -1.47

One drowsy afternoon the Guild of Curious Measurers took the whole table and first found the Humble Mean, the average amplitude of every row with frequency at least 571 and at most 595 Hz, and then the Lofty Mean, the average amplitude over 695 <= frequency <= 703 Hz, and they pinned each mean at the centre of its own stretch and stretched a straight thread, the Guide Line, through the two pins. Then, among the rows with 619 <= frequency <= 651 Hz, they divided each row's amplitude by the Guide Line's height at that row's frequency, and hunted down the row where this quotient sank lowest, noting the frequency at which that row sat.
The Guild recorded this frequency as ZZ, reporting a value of 637.0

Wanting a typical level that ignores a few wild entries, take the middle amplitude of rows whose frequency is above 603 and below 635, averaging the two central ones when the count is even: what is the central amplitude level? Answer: 3.39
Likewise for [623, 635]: 3.40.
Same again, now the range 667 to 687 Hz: 3.33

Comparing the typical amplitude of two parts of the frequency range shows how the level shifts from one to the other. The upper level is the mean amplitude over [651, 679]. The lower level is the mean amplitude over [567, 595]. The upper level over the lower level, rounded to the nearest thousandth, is 0.954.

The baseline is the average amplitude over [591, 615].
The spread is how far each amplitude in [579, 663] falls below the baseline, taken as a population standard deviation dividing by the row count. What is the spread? 0.114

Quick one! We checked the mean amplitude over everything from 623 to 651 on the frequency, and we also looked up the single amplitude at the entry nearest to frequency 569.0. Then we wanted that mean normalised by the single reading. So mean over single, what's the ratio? 0.93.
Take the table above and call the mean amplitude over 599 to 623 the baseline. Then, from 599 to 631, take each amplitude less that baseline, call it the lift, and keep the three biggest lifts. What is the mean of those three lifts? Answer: 0.165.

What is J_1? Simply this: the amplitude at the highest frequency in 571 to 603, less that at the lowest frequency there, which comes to -0.351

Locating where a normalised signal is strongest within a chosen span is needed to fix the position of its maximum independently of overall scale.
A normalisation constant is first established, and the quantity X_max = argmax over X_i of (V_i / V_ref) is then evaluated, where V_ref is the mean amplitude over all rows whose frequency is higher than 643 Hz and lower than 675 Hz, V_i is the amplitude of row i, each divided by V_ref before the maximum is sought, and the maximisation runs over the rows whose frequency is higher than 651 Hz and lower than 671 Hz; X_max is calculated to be 653.0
